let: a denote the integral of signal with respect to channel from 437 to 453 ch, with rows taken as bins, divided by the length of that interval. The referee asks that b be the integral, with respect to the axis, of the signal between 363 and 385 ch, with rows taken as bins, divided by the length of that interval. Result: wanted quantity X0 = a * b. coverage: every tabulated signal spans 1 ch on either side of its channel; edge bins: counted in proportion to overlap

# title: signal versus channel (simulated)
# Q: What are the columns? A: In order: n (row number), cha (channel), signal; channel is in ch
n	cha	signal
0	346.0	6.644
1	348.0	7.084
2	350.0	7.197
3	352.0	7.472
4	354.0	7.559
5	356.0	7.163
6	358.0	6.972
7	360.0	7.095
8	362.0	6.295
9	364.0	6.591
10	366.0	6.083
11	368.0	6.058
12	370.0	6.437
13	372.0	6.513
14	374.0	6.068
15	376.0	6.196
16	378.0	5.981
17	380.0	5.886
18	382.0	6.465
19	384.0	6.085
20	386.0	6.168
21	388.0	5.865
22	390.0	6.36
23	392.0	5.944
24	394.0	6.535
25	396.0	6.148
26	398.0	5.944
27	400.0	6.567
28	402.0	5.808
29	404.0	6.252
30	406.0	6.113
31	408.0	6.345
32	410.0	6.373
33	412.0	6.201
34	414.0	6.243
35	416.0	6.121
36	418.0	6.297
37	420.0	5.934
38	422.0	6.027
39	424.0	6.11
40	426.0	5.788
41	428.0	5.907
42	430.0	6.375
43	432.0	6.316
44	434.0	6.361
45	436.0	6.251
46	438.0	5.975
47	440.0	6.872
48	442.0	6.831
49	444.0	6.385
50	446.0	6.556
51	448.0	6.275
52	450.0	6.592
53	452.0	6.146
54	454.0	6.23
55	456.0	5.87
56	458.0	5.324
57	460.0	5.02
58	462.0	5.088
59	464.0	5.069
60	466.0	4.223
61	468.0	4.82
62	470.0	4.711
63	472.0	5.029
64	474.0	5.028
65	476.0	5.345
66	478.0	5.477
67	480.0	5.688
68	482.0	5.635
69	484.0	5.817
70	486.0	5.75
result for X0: 40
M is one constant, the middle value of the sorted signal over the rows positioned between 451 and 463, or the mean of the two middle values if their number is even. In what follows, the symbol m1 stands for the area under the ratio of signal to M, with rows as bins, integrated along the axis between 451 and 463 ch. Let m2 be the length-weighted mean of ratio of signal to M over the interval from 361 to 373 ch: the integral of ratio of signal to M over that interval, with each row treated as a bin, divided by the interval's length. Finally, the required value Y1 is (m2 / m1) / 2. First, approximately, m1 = 12.0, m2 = 1.13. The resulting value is 0.047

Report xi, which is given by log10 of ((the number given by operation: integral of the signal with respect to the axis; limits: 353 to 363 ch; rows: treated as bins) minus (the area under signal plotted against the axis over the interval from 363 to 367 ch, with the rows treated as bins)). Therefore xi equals 1.7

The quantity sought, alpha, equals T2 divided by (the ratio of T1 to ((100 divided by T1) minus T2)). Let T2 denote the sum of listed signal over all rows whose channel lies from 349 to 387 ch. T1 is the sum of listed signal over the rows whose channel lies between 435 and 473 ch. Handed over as -140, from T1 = 109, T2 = 124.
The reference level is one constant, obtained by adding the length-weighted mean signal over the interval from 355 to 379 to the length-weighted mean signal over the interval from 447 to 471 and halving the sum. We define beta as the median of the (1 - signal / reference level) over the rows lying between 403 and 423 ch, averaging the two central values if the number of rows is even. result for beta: -0.046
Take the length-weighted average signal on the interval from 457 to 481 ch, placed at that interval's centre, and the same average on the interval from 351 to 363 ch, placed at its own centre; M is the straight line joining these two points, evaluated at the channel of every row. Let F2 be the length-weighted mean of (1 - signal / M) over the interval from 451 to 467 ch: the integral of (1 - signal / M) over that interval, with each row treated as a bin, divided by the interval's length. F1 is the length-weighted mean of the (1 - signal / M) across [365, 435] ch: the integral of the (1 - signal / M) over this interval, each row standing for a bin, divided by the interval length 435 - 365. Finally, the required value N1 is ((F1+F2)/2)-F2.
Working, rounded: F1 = 0.02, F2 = -0.022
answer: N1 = 0.02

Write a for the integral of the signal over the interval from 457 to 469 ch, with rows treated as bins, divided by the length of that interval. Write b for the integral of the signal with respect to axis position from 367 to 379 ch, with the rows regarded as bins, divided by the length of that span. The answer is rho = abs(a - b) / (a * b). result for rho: 0.042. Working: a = 4.9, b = 6.21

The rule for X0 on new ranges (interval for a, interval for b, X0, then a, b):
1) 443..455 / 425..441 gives 40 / 6.4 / 6.23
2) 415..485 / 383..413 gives 36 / 5.8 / 6.18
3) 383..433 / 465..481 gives 31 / 6.2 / 5.04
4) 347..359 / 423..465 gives 44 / 7.2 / 6.06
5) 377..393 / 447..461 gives 36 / 6.1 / 5.92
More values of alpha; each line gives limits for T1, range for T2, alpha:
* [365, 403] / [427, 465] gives -113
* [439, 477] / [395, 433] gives -126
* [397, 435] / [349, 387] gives -131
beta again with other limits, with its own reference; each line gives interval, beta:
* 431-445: -0.069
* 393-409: -0.042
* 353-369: -0.140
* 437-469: -0.018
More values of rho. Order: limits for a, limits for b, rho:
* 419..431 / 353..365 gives 0.022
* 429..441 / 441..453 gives 0.003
